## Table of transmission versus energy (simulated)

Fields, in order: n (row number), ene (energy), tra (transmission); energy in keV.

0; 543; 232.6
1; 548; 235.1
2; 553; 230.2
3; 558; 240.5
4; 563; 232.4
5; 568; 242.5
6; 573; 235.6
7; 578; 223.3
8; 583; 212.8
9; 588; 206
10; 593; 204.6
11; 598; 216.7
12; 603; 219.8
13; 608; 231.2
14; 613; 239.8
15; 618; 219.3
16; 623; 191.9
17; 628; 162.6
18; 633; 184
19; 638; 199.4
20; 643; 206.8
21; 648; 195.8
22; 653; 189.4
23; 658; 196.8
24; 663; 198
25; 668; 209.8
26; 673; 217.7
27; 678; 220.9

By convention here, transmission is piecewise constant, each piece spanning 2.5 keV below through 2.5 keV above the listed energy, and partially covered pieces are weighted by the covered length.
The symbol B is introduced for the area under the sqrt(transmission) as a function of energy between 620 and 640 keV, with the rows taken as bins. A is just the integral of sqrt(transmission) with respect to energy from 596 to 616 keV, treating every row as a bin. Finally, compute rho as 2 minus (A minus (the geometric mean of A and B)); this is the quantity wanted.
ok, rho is -13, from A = 301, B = 272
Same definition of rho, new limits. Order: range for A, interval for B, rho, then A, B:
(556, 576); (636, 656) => -12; 308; 281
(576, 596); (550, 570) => 10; 291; 307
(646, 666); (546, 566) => 15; 280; 306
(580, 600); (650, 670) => -2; 290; 281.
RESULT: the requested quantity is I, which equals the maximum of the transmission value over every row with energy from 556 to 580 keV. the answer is 242.5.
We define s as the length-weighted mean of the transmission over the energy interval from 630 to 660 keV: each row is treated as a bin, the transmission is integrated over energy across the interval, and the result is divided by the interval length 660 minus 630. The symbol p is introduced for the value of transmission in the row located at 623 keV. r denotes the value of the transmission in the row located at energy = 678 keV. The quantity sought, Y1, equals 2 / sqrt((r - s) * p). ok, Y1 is 0.0283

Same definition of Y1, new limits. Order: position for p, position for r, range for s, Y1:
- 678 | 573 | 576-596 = 0.0274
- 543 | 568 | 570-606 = 0.0262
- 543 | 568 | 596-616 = 0.0332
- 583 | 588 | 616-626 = 0.0762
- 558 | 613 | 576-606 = 0.0254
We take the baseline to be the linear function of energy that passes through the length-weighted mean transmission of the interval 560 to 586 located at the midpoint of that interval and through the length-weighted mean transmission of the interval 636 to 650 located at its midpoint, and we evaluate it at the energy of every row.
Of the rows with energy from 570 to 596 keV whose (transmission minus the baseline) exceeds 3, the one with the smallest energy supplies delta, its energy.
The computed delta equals 573 keV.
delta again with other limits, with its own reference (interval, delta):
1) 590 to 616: 608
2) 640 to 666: 643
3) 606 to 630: 608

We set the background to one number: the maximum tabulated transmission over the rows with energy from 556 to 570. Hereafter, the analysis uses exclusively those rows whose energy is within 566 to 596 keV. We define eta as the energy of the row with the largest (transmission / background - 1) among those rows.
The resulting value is 568 keV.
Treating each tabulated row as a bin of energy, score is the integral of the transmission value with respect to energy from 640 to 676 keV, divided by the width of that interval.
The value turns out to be 202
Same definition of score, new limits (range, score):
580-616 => 219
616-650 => 194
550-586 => 231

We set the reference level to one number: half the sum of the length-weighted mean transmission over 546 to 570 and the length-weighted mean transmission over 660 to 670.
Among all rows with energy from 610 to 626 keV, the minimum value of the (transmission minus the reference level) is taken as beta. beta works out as -28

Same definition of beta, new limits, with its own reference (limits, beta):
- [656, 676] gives -23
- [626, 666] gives -57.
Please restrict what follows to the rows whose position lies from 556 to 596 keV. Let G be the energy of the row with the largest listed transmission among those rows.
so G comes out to 568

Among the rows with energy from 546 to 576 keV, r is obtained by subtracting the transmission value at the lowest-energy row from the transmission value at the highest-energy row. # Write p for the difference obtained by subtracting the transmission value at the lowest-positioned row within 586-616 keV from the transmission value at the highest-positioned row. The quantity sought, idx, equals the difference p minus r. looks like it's 33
